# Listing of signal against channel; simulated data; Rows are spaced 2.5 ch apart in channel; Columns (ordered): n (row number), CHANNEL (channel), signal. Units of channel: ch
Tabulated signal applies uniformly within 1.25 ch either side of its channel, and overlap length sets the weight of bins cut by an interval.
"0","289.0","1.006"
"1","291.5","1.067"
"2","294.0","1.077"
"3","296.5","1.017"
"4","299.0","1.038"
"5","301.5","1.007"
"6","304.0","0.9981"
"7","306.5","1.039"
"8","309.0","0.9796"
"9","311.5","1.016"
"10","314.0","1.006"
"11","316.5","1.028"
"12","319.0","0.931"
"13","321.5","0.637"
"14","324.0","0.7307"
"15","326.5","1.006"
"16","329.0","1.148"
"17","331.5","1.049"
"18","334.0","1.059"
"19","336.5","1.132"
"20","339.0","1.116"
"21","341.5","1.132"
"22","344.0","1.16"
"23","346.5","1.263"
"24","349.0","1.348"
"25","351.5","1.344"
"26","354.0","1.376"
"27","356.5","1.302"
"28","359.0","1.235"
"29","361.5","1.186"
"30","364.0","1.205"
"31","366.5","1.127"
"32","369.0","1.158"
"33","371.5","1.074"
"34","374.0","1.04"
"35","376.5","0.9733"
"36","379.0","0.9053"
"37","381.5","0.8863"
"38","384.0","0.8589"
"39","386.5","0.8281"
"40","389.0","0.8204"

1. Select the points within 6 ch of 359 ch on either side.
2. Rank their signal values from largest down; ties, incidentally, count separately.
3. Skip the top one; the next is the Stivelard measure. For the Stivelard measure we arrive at 1.302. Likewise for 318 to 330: 1.006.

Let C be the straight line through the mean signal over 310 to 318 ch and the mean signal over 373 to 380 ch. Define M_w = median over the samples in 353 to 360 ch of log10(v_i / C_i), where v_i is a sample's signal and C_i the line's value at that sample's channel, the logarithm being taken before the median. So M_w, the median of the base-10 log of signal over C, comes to 0.12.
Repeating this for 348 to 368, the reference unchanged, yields 0.11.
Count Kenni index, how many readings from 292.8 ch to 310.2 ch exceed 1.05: 1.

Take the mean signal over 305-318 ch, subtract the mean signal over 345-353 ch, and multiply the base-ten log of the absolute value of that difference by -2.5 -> 1.3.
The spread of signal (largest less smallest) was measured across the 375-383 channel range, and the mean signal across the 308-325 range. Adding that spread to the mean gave 0.99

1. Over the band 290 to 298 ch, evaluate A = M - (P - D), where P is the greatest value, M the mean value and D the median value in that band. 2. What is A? 1.04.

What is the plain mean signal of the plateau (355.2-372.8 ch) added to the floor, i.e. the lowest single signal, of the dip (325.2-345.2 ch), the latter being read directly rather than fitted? 2.19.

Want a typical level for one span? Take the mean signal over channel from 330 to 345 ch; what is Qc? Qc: 1.11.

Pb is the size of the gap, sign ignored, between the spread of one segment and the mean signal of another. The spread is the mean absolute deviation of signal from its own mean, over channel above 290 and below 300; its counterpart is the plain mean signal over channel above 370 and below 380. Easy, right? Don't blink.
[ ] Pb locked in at 0.98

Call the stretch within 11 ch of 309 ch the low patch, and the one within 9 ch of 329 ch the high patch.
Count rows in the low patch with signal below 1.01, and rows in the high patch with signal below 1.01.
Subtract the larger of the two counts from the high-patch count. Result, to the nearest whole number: -2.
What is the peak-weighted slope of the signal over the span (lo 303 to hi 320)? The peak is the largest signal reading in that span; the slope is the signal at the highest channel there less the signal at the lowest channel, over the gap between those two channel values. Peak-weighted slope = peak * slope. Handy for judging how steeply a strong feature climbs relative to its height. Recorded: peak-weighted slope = -0.005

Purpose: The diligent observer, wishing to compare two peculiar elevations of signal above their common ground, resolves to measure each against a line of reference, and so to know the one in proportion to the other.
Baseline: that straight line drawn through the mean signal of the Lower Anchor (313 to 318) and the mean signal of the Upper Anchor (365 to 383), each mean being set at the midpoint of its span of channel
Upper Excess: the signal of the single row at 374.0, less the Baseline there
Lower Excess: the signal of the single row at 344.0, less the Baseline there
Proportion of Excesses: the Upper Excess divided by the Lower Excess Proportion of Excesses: 0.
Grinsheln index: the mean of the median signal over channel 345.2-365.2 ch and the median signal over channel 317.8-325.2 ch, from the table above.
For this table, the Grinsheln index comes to 1.01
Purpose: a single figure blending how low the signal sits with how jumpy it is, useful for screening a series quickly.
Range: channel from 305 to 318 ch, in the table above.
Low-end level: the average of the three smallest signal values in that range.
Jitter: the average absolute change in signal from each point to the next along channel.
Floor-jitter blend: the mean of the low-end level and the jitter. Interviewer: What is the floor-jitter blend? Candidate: 0.52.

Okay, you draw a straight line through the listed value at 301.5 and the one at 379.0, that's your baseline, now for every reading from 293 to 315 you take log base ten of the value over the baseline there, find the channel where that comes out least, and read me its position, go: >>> 309.0 ch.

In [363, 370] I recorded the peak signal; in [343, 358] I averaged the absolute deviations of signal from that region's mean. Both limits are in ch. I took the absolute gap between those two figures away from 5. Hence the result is 3.85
